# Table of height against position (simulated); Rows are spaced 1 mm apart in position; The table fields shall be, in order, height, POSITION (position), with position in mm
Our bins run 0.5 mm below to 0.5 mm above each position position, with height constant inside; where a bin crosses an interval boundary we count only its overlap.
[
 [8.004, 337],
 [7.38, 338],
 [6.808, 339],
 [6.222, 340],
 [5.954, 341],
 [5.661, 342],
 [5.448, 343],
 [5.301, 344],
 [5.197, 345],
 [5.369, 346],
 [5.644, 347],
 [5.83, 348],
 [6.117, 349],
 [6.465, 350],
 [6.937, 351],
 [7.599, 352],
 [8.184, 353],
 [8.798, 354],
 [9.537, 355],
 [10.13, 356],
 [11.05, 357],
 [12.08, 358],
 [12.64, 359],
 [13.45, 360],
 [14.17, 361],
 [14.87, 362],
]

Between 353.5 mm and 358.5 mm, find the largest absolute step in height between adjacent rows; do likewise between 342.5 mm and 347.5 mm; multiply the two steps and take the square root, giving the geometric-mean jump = 0.53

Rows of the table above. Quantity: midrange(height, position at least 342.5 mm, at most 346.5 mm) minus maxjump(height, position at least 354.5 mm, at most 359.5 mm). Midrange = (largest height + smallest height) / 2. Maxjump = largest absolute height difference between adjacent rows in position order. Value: 4.3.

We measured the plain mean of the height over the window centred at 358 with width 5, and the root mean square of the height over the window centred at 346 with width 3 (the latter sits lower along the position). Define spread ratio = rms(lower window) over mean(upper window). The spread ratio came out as 0.46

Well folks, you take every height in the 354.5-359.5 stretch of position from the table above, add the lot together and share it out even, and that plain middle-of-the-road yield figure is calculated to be 11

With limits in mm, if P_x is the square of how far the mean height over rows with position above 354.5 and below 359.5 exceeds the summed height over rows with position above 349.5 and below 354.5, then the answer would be 723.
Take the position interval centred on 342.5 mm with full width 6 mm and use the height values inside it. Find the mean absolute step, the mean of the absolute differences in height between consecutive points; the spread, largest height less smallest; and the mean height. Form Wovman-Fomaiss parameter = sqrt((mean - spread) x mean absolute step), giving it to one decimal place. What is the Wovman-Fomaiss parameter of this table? 1.0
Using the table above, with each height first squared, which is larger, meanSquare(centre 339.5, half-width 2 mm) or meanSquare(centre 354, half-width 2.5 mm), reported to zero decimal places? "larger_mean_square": 79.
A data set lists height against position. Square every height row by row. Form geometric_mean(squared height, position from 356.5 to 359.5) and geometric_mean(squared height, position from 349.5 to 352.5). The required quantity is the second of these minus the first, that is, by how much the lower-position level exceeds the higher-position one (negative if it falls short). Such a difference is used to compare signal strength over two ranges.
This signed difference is -93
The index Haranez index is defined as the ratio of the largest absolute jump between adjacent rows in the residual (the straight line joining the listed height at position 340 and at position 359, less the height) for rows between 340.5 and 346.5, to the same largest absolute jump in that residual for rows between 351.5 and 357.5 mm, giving 1.1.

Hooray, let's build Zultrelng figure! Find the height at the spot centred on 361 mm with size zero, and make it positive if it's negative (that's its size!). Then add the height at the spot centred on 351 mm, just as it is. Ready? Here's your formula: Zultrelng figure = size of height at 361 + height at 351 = 21.1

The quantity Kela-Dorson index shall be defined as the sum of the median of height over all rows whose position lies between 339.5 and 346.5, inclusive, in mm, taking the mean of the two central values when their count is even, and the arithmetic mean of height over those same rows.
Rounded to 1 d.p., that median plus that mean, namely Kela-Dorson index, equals 11.0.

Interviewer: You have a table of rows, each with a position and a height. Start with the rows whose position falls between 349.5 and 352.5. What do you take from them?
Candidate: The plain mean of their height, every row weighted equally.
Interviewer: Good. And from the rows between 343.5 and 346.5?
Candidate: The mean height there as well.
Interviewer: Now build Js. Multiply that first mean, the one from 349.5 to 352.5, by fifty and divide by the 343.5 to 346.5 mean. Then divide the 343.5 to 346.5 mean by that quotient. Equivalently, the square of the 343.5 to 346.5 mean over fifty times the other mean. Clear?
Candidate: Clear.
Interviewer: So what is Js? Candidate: 0.080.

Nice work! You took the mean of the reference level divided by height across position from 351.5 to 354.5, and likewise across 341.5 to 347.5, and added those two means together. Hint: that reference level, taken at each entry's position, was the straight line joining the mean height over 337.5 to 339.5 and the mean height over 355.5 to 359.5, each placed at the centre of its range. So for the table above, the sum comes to 2.84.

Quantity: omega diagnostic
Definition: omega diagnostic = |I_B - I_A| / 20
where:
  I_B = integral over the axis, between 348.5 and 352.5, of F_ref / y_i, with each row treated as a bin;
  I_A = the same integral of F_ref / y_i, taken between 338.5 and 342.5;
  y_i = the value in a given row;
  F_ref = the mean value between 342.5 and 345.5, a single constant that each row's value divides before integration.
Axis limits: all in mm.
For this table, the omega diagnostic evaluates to 0.02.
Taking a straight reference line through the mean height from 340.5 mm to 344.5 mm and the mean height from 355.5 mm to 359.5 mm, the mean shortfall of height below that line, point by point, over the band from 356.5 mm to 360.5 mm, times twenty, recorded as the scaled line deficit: -9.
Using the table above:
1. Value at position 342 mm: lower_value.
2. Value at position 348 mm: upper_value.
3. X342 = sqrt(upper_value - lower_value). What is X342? 0.4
